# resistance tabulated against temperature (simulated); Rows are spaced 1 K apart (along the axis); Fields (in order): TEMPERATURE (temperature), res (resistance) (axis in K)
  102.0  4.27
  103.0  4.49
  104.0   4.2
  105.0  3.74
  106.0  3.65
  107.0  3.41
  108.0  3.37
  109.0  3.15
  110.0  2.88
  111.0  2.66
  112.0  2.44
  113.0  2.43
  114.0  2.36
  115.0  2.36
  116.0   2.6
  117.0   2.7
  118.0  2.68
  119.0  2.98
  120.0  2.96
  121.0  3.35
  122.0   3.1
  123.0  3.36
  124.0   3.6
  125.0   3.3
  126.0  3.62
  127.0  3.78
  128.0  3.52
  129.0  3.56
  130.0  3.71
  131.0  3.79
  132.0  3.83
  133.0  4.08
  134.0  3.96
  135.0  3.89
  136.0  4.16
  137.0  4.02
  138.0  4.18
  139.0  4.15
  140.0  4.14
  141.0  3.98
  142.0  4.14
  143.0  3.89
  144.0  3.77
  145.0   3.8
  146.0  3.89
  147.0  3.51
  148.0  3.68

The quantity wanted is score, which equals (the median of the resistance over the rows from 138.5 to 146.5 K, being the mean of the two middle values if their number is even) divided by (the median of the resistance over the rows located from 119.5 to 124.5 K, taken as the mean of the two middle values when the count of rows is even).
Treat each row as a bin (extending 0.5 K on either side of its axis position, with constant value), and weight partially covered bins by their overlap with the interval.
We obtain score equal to 1.2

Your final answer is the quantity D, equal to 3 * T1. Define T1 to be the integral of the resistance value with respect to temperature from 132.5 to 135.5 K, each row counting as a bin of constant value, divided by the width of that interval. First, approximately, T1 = 4.0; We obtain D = 11.9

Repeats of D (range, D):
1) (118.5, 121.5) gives 9.3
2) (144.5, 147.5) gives 11.2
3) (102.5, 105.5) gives 12.4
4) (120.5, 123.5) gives 9.8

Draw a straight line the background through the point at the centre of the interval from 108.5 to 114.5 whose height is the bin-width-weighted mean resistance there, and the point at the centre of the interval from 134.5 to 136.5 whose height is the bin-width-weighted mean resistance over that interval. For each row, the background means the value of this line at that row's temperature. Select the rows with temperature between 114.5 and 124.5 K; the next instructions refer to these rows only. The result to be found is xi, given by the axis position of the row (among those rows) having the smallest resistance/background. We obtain 115.0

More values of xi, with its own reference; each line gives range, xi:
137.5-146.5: 145.0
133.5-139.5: 135.0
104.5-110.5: 110.0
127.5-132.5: 129.0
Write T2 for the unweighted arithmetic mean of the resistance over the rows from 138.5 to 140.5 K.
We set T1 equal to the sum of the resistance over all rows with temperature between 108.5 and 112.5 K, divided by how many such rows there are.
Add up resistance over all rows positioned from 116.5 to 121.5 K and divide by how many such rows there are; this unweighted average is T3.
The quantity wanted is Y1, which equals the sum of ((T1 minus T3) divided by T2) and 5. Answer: 4.96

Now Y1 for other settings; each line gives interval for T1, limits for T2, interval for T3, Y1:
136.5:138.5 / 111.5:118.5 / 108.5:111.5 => 5.48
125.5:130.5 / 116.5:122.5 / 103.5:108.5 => 4.99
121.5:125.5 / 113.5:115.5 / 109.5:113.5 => 5.31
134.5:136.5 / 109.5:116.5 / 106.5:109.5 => 5.28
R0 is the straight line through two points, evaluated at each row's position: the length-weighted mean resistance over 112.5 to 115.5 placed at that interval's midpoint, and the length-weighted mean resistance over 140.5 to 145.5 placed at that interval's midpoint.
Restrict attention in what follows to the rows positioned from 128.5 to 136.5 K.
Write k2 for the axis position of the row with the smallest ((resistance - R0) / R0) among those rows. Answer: 135.0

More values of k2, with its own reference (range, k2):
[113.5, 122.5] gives 115.0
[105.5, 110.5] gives 110.0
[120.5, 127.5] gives 122.0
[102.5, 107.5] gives 107.0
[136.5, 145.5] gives 145.0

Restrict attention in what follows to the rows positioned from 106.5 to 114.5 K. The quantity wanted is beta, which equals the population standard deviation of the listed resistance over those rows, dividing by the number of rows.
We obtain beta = 0.40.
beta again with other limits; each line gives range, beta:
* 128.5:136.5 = 0.18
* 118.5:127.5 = 0.27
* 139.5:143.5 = 0.11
